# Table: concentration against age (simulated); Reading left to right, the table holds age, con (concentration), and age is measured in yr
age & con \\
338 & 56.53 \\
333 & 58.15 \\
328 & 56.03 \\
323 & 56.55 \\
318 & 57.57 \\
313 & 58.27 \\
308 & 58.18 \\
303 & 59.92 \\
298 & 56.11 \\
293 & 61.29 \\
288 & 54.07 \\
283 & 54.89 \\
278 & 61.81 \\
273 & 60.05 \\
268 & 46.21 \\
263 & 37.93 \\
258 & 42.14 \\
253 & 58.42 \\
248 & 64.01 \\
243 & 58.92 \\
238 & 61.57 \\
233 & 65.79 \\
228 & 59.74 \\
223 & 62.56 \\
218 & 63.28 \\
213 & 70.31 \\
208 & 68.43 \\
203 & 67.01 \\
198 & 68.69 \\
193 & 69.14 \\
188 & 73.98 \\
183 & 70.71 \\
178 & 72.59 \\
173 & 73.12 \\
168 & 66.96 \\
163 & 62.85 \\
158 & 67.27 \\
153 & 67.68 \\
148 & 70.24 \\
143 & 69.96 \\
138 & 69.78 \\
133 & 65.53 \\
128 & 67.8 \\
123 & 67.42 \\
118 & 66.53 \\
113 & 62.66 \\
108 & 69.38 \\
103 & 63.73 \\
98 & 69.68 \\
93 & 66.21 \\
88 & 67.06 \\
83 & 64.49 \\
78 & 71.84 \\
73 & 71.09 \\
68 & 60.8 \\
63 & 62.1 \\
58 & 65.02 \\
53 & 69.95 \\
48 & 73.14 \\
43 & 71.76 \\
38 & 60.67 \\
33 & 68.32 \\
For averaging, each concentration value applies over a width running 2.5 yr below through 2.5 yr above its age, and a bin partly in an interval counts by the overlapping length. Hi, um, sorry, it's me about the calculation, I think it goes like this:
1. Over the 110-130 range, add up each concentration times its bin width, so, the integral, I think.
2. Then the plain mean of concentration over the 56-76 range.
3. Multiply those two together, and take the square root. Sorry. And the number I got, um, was 293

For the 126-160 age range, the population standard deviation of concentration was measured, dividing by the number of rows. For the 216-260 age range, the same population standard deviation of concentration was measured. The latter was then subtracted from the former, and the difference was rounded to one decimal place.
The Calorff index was -5.0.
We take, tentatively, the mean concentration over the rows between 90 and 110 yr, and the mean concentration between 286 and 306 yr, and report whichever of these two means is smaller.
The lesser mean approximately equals 58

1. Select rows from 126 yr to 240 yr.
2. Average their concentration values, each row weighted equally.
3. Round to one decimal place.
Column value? 67.6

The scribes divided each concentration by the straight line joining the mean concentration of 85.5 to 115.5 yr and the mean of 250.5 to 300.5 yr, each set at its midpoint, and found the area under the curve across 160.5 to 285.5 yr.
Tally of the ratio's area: 136 yr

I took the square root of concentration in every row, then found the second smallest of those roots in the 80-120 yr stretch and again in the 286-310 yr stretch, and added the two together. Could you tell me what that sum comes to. 15.5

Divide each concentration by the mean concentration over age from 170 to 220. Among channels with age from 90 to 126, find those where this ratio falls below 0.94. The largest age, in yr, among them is 113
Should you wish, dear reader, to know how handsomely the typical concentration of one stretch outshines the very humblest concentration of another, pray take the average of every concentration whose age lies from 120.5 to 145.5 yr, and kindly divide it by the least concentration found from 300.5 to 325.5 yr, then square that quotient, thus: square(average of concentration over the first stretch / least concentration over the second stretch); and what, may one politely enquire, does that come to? 1.45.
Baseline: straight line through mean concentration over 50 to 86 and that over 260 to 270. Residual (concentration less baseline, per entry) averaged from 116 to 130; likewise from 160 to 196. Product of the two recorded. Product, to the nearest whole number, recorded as 129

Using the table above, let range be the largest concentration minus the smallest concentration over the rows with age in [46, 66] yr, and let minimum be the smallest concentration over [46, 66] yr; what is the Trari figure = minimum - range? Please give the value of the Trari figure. 51.1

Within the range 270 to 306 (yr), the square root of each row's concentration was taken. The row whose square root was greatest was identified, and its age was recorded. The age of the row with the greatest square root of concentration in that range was 278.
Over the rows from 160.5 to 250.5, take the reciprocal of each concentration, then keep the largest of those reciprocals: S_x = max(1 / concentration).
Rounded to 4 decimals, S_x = 0.0170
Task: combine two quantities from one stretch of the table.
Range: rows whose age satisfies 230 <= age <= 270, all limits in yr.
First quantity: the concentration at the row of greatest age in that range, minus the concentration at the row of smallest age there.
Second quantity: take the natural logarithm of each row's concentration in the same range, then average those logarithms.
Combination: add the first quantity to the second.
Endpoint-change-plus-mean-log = -16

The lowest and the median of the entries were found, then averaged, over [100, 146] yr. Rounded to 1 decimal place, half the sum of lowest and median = 65.0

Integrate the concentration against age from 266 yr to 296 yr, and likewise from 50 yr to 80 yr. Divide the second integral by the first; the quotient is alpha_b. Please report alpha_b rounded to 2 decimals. 1.18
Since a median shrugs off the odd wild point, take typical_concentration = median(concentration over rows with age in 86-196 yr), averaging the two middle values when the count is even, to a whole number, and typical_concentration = 68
